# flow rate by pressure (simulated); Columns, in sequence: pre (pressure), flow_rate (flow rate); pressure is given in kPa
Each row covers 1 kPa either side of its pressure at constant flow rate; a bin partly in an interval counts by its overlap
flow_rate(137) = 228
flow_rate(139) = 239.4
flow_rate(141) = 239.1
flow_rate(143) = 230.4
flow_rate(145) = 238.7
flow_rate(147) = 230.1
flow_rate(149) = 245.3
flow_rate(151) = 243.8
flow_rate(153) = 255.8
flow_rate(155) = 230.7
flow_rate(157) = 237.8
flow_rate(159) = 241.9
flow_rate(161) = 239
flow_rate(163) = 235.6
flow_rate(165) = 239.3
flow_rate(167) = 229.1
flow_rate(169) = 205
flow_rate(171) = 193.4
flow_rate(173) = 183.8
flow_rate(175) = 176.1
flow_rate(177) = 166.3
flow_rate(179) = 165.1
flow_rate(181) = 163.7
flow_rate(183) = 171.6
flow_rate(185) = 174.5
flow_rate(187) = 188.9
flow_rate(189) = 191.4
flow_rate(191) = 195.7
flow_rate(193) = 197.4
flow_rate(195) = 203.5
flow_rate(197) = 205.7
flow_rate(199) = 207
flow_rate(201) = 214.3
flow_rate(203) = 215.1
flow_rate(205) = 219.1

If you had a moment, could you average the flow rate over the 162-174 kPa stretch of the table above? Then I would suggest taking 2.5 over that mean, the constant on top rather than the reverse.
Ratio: 0.0117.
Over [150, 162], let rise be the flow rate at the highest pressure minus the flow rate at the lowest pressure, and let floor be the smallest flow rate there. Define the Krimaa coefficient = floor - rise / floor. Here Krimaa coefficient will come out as 231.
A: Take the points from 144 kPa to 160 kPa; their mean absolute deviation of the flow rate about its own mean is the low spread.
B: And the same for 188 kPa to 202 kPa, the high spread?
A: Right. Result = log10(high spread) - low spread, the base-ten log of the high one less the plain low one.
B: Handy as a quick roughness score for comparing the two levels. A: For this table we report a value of -5.4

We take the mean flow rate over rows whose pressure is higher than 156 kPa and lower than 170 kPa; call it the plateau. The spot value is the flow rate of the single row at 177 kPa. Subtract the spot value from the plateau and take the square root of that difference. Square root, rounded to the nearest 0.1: 8.1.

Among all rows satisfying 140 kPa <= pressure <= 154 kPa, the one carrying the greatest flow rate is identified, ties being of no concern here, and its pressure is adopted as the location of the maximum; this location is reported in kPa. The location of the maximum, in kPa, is 153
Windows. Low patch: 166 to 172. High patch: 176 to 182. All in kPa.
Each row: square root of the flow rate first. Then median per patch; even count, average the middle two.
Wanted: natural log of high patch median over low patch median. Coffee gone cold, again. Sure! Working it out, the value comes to -0.11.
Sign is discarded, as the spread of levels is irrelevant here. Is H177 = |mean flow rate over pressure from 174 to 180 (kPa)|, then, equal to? 169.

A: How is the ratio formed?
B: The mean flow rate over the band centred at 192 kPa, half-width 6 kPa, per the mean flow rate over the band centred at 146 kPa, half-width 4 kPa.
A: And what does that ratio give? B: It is 0.83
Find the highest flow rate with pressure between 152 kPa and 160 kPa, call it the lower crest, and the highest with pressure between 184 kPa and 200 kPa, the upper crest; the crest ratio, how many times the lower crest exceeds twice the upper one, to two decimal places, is 0.62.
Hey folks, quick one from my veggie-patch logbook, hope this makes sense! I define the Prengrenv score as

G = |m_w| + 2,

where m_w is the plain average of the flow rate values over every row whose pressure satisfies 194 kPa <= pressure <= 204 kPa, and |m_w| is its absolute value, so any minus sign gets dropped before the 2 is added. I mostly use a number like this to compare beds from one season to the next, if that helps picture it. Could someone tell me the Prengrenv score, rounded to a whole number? 211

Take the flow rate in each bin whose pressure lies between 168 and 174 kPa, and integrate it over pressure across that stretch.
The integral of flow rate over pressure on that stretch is 1164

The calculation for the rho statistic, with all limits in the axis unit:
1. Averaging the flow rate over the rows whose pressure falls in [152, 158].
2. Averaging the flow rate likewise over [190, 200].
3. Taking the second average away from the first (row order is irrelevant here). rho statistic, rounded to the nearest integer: 40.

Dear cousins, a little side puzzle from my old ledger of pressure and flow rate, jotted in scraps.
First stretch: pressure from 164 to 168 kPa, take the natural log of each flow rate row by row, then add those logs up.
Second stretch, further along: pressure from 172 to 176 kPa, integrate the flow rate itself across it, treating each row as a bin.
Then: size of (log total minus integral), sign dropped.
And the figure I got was 709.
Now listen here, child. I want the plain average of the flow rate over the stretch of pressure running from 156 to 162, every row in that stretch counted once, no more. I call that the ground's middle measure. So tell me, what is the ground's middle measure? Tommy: 240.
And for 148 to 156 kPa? 244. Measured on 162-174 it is 214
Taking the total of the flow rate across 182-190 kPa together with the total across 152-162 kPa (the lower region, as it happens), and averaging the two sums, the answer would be 966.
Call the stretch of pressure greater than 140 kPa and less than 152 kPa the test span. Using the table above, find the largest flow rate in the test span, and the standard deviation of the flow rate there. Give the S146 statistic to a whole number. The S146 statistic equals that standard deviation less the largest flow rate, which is -239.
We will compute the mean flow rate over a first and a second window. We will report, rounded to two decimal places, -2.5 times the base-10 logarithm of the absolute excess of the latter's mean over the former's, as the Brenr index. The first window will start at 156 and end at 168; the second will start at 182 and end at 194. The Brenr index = -4.26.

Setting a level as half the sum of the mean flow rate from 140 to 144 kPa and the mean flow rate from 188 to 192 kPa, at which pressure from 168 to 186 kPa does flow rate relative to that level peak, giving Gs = 169 kPa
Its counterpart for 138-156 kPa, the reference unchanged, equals 153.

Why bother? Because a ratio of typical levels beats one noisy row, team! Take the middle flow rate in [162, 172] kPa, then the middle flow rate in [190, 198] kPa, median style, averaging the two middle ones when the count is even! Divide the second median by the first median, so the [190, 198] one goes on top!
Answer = 0.87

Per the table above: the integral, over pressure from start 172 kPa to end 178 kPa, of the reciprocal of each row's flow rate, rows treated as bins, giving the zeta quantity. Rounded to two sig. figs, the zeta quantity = 0.034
